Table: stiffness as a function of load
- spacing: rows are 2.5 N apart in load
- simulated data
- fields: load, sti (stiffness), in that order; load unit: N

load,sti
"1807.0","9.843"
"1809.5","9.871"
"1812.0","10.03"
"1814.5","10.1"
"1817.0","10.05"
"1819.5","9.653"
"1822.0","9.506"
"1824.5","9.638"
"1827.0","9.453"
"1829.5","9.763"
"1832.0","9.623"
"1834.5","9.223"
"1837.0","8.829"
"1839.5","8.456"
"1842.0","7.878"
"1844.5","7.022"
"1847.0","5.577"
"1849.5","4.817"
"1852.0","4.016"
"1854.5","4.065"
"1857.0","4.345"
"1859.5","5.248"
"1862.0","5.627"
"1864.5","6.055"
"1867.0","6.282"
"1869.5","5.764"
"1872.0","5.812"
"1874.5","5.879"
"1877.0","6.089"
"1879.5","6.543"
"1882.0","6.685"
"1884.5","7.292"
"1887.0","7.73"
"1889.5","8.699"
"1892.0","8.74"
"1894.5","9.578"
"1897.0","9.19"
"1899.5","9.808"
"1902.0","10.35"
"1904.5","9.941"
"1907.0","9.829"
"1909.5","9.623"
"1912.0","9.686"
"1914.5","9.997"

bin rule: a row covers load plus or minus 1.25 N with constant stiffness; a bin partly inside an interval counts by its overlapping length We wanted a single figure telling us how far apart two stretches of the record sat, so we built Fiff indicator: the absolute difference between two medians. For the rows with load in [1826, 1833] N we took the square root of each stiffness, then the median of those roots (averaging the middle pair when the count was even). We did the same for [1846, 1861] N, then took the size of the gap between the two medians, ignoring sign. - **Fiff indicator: 1.0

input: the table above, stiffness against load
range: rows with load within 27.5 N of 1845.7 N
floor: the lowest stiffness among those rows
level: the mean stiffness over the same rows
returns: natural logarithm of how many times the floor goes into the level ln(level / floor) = 0.57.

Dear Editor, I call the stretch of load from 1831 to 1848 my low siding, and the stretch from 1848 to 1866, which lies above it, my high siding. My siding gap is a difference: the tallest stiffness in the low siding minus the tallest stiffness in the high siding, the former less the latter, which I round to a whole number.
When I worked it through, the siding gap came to 4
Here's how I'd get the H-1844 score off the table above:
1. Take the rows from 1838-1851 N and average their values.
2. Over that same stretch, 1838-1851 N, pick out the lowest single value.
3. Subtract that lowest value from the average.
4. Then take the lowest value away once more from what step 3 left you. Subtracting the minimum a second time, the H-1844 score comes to -2.9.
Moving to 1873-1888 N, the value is -5.1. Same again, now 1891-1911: -7.8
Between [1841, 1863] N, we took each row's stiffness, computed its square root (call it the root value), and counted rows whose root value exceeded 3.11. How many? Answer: 0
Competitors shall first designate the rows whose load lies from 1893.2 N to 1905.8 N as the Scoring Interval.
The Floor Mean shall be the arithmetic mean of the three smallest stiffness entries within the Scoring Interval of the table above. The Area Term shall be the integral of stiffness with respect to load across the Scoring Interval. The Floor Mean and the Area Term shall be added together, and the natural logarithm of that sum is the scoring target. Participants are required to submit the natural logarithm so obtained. 4.9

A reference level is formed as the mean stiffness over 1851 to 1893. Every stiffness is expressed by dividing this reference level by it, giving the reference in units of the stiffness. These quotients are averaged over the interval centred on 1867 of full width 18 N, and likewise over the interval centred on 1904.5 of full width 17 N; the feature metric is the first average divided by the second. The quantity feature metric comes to 1.7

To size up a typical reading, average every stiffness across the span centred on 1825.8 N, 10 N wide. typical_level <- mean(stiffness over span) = 9.6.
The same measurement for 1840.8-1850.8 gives 6.3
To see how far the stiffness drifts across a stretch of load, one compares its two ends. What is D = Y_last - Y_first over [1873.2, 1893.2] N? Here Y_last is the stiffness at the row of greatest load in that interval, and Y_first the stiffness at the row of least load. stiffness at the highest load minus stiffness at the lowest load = 2.9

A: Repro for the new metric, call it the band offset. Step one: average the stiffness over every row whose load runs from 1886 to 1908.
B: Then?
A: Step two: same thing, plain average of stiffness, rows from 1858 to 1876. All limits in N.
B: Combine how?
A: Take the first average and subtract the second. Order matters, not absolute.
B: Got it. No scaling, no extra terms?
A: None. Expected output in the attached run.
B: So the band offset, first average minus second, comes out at 4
